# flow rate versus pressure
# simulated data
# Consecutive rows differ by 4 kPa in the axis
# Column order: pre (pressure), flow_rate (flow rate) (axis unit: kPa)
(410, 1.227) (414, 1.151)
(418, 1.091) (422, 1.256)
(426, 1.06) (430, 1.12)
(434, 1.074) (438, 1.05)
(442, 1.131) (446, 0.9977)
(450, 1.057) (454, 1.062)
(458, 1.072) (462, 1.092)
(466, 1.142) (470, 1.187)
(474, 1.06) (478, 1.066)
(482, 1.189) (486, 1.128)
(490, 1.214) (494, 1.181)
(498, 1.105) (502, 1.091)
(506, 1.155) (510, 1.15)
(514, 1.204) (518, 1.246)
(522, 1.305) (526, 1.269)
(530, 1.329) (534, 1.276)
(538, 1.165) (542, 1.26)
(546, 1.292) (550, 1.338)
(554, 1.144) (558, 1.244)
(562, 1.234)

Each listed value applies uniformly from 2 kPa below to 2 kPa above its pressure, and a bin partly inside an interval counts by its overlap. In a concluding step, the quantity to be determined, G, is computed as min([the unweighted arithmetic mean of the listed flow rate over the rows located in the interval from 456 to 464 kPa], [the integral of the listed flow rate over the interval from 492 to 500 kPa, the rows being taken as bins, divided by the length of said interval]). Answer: 1.08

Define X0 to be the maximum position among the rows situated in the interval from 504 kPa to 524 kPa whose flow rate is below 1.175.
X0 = 510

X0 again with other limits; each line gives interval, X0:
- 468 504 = 502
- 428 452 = 450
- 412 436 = 434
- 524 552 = 538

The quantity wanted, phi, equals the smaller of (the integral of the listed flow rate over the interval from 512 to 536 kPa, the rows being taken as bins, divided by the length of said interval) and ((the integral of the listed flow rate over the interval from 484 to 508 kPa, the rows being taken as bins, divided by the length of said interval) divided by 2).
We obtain 0.573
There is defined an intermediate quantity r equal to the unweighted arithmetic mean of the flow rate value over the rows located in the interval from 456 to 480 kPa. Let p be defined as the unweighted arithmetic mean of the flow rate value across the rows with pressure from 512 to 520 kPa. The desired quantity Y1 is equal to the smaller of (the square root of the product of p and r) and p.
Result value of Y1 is 1.16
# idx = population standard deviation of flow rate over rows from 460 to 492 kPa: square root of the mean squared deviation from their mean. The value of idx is 0.055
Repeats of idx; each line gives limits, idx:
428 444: 0.033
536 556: 0.074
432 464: 0.035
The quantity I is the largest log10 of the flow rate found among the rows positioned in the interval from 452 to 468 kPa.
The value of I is 0.06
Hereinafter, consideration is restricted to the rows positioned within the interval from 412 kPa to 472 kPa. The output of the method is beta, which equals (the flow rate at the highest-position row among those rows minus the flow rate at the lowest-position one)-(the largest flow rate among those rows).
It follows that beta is -1.22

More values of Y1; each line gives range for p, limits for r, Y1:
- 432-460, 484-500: 1.06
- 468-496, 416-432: 1.14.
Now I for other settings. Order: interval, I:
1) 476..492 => 0.08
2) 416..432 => 0.10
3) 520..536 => 0.12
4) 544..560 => 0.13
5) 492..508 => 0.07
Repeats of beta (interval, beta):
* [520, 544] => -1.37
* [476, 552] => -1.07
